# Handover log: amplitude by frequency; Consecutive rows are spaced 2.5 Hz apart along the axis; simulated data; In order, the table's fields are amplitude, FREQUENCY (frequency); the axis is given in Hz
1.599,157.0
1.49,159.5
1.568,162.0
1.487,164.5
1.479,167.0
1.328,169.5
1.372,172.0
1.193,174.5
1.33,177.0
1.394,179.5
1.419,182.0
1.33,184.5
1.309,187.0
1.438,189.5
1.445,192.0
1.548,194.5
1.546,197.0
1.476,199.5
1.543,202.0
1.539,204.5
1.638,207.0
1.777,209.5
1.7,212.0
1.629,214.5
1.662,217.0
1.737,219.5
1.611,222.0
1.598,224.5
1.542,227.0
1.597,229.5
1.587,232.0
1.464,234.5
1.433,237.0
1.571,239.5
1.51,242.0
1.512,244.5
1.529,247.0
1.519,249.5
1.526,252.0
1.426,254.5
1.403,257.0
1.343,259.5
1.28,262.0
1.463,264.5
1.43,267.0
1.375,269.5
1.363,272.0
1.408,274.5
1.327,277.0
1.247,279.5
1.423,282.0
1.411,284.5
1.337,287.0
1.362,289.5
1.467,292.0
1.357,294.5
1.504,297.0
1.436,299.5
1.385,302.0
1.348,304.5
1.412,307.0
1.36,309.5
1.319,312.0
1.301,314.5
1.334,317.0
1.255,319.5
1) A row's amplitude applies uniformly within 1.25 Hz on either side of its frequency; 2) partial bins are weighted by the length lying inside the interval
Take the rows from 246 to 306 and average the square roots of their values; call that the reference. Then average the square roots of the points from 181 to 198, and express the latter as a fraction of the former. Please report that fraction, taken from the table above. 1.01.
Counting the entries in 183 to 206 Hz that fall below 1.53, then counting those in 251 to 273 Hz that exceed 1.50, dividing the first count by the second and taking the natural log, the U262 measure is 1.6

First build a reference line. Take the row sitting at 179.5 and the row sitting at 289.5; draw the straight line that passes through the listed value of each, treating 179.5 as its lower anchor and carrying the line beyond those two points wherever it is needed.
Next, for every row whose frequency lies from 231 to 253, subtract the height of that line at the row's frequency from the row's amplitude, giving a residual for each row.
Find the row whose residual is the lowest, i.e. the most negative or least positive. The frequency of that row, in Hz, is 237.0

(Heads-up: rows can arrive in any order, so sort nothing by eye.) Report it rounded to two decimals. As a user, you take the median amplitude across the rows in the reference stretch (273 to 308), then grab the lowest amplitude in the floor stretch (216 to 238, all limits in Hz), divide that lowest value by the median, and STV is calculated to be 1.03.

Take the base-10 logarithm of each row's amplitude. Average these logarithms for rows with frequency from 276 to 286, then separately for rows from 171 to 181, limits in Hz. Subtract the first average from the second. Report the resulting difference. -0.010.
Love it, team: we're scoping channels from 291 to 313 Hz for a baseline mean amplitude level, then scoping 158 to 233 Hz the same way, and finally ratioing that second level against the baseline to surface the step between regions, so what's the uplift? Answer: 1.08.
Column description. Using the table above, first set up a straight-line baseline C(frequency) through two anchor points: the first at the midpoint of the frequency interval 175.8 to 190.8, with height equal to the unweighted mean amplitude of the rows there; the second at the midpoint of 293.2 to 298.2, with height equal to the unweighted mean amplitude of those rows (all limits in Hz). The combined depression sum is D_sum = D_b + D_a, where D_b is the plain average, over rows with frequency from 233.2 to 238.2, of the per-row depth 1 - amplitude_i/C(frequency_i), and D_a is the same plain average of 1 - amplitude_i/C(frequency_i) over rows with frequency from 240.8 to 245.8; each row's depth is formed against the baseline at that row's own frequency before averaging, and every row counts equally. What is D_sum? -0.11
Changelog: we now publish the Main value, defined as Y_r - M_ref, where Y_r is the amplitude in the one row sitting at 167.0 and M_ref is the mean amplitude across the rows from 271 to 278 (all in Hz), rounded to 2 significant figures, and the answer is 0.11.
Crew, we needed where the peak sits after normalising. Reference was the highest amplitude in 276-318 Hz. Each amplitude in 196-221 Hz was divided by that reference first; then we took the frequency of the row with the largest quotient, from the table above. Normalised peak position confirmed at 209.5 Hz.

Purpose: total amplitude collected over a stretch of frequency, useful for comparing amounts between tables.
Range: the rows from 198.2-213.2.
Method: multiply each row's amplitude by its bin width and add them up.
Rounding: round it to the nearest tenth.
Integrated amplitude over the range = 24.2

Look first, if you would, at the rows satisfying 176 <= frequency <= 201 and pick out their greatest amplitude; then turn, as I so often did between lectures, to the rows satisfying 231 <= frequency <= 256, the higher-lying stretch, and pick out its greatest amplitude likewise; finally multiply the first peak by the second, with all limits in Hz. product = 2.46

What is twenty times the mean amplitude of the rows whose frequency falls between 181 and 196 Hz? 28.3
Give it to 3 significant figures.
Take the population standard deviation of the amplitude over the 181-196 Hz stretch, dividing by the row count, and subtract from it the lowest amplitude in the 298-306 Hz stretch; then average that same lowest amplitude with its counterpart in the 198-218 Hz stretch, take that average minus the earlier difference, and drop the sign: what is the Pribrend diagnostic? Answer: 2.68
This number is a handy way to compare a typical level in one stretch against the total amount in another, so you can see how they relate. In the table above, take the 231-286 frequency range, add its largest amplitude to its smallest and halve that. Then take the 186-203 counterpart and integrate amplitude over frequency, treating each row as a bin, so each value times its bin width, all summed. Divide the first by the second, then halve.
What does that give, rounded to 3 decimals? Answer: 0.028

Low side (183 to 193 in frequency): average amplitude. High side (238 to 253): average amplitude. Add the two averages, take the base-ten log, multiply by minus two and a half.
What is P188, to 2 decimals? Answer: -1.16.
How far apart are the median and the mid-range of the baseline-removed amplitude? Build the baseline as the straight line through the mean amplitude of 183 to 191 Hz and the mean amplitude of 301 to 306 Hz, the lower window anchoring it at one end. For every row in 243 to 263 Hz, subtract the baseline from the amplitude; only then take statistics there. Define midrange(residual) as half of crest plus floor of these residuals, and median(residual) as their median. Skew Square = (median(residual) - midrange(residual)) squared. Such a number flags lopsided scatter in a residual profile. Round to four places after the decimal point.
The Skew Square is 0.0042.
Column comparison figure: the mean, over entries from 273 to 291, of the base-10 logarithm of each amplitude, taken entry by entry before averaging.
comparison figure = 0.133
